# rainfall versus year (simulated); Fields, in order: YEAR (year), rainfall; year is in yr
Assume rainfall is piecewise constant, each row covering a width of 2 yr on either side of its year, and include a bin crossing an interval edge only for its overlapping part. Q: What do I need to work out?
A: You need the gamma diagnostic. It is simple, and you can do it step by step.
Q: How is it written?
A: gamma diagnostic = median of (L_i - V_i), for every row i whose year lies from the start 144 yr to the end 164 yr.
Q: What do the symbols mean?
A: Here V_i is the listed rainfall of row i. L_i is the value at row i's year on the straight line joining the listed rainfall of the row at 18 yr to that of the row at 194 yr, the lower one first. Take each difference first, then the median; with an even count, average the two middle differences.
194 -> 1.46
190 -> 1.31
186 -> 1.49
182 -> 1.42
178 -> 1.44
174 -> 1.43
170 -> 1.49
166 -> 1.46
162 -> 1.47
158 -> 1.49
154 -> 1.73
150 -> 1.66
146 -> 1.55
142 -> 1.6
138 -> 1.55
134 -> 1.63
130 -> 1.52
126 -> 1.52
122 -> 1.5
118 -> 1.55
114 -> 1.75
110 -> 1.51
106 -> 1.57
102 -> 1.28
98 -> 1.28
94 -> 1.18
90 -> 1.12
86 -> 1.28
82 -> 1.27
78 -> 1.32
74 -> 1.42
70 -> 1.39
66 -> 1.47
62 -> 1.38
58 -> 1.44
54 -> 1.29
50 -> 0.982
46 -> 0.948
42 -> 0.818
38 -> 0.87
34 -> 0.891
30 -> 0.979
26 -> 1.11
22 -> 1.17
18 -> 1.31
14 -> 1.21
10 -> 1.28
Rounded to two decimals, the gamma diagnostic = -0.13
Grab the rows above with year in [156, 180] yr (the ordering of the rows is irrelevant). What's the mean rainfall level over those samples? 1.46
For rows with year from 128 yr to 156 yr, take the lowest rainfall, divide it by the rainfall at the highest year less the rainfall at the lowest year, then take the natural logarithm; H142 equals 2.0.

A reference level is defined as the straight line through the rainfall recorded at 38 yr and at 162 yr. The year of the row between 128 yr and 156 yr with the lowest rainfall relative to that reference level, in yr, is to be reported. 146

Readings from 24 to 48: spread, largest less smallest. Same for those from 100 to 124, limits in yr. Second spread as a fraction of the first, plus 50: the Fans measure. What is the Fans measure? 51.6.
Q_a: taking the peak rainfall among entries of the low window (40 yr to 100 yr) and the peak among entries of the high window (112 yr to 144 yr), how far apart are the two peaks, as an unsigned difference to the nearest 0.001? 0.280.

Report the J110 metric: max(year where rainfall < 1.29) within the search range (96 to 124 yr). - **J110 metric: 102 yr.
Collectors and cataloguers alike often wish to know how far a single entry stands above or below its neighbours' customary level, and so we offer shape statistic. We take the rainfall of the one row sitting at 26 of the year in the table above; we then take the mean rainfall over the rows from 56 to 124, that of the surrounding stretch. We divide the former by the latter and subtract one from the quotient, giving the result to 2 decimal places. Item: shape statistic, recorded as -0.20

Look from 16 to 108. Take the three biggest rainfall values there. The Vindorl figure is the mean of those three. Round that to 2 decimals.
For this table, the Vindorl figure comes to 1.49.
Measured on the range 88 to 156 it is 1.71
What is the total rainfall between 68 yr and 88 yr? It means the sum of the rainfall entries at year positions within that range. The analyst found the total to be 6.7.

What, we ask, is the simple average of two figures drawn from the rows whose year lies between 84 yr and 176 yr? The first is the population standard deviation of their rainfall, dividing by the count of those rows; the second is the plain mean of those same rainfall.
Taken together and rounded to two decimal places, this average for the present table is 0.82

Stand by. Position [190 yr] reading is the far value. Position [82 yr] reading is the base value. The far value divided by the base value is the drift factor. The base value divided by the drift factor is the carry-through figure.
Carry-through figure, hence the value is 1.2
